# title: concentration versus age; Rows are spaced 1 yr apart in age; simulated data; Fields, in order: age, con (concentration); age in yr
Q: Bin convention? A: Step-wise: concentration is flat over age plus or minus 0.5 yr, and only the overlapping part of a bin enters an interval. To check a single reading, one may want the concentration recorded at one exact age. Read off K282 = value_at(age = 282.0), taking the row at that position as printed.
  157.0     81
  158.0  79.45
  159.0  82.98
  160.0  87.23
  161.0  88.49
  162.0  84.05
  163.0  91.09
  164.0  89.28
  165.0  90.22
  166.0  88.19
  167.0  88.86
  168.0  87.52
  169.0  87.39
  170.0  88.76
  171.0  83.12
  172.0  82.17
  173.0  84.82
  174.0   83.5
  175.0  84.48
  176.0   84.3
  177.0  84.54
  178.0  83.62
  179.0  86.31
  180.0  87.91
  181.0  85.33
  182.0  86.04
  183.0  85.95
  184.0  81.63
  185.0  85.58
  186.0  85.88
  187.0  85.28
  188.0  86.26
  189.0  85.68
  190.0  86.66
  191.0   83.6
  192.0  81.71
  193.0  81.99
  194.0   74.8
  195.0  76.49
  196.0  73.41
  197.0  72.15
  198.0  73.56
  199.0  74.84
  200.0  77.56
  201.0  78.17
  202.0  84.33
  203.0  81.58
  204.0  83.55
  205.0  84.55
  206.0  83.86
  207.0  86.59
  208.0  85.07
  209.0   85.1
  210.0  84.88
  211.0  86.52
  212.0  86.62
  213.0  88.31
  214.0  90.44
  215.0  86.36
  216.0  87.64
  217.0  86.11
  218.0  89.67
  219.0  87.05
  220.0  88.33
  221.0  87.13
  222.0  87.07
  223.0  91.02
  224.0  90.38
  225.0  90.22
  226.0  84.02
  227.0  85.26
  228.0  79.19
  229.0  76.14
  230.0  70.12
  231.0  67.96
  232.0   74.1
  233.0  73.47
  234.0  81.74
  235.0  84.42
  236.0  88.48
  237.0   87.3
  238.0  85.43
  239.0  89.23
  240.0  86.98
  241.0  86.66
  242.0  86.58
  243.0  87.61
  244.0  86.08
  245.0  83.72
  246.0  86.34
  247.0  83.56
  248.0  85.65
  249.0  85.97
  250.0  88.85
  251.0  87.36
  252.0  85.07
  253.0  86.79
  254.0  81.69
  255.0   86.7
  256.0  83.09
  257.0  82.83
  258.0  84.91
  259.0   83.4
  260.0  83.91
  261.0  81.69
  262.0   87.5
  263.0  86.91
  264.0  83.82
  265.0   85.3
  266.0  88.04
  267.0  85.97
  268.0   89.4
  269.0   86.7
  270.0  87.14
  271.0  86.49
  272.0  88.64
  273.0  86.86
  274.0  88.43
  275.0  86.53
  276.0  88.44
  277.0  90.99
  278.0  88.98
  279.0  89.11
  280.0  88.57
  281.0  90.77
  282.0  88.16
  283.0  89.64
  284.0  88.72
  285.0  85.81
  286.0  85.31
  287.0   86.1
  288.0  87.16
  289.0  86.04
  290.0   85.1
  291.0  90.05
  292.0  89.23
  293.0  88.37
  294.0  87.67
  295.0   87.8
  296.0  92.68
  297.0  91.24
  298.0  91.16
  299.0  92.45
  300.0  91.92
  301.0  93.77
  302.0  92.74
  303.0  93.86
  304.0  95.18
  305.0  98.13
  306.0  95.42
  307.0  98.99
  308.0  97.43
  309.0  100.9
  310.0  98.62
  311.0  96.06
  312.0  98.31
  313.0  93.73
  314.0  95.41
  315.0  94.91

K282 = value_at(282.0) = 88.16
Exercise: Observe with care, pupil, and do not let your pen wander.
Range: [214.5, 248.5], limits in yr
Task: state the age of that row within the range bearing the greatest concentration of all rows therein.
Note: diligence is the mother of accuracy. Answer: 223.0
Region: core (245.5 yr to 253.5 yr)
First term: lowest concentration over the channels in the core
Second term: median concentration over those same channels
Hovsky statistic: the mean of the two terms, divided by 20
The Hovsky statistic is 4.24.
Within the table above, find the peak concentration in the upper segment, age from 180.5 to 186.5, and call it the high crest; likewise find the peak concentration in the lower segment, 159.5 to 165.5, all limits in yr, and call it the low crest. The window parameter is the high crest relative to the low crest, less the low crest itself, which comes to -90.1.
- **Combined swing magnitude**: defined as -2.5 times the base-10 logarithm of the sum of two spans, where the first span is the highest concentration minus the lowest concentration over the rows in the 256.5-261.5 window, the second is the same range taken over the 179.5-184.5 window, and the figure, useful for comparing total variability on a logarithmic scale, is -2.4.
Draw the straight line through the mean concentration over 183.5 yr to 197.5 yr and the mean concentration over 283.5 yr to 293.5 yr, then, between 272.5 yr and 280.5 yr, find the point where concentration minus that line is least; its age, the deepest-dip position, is 275.0 yr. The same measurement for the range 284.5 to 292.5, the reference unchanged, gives 290.0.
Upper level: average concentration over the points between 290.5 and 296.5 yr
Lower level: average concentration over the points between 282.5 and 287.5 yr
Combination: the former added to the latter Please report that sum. 176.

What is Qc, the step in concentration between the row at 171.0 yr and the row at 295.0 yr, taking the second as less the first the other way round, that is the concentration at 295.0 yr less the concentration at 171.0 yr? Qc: 4.7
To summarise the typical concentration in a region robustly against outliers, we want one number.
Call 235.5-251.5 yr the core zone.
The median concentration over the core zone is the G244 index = 86.6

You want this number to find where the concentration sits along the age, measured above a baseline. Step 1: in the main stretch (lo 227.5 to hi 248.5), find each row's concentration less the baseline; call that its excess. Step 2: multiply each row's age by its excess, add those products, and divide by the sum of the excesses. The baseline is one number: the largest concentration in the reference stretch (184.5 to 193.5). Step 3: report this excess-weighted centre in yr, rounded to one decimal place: 232.0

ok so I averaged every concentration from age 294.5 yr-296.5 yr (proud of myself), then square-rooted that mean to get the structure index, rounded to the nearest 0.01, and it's 9.50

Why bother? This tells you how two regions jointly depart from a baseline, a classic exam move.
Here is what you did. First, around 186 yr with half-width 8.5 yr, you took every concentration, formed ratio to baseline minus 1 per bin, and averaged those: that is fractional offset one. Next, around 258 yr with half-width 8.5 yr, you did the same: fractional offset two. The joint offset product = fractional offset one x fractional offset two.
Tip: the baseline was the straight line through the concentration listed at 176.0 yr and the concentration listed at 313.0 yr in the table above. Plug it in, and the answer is 0.0004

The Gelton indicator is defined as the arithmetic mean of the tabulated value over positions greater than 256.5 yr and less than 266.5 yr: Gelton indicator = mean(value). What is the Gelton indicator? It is 84.8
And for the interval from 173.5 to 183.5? 85.2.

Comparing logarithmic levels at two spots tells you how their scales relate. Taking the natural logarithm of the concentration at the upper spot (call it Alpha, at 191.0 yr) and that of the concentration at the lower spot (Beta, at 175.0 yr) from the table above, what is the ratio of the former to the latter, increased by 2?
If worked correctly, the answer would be 3.00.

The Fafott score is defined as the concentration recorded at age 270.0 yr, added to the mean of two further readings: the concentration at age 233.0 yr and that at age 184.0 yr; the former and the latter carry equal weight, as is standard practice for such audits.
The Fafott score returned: 165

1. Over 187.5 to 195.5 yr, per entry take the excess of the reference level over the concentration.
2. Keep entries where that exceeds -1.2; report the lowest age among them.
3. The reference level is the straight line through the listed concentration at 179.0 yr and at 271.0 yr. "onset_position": 188.0 yr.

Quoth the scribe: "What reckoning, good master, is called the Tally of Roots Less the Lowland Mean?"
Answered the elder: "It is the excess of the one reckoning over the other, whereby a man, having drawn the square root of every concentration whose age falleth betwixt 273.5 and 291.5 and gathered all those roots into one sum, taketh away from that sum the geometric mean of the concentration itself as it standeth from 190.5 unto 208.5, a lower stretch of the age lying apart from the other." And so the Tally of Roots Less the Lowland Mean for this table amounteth 89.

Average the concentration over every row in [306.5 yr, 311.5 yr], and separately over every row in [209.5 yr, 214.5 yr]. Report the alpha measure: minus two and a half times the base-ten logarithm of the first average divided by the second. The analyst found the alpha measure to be -0.13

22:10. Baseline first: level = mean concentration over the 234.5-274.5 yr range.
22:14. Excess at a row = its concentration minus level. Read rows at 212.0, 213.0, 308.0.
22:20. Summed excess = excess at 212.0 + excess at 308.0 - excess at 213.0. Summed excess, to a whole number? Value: 10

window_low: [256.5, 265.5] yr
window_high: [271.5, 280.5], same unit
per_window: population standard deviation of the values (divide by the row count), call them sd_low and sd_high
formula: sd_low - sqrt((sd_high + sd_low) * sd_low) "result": -0.53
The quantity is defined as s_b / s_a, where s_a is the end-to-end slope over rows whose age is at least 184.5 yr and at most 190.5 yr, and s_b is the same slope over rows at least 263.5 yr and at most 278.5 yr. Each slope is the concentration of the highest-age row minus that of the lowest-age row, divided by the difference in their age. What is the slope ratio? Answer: 1.71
